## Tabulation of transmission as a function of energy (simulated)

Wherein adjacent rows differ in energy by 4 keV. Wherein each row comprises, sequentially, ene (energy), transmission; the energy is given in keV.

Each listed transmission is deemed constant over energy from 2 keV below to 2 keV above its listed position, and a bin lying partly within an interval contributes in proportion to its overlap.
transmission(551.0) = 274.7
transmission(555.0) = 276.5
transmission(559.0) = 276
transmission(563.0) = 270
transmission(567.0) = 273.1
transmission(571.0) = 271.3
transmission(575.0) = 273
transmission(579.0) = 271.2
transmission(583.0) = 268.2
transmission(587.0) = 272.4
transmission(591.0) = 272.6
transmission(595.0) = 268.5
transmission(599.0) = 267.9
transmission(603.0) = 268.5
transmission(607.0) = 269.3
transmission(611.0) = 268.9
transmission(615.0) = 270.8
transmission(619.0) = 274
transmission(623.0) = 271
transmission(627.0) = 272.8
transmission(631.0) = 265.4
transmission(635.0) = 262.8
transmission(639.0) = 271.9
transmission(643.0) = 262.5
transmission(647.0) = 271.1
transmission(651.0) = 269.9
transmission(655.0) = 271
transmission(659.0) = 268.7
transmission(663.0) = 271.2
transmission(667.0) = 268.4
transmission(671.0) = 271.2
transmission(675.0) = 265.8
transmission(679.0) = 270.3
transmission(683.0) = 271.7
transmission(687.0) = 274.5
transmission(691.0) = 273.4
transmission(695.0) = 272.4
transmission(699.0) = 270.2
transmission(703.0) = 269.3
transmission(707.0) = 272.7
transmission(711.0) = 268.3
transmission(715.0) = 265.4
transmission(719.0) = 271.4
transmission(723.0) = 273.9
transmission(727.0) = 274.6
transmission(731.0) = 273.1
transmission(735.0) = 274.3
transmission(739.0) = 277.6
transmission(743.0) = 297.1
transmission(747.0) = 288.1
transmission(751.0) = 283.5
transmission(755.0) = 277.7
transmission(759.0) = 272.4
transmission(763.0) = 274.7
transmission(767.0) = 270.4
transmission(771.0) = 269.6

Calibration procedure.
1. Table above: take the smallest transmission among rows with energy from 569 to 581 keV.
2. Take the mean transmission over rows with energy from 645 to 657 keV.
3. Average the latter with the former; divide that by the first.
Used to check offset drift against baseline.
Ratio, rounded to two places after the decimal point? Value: 1.00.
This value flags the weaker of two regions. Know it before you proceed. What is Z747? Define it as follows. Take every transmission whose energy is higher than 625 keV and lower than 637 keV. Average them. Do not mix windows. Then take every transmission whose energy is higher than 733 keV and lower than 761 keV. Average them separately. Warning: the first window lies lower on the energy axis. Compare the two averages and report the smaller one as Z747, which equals 267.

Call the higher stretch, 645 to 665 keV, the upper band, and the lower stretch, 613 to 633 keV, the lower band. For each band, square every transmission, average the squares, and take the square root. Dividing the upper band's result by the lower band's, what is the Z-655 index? 1.00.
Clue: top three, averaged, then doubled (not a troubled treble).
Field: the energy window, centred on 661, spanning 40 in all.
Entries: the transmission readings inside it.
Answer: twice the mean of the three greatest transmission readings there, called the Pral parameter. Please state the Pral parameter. 542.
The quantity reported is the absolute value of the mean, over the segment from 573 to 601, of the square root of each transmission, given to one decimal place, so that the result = 16.4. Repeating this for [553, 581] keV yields 16.5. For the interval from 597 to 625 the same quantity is 16.4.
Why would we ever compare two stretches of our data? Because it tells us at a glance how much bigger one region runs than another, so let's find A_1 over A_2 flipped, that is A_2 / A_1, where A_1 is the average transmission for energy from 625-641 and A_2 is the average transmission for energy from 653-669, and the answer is 1.01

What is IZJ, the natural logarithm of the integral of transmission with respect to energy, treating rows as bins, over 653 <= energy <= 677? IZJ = 8.77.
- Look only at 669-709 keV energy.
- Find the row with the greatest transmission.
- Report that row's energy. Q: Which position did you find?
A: 687.0 keV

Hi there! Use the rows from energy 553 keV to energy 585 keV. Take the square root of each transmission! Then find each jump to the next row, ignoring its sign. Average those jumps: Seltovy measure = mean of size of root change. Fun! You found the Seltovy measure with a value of 0.078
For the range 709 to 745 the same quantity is 0.141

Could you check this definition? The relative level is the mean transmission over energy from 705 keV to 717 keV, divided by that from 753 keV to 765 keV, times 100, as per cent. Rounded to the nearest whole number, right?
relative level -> 98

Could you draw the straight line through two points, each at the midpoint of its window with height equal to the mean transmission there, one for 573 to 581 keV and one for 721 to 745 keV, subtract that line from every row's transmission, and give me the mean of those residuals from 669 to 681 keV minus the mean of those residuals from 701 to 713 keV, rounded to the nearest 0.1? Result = 0.3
